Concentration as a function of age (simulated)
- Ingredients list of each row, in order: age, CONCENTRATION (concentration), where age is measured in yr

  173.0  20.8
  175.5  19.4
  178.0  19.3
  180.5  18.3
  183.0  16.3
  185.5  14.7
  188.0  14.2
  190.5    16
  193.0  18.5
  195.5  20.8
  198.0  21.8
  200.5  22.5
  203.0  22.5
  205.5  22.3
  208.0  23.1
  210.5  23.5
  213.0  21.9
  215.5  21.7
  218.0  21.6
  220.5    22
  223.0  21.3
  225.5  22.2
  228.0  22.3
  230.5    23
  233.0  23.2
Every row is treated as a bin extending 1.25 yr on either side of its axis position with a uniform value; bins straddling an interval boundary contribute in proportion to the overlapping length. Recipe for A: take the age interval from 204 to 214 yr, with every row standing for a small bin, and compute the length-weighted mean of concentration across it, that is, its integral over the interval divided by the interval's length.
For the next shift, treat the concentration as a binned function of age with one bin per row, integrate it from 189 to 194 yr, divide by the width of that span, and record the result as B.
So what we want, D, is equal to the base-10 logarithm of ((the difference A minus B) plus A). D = 1.45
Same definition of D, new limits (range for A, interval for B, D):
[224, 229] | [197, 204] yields 1.34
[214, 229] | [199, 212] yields 1.32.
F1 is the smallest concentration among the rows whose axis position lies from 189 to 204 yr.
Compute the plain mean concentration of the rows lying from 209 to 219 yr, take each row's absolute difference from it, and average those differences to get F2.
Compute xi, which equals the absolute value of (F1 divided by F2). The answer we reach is 24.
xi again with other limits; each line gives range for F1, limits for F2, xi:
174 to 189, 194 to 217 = 23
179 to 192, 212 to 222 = 95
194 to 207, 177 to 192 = 13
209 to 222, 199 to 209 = 86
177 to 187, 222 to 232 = 33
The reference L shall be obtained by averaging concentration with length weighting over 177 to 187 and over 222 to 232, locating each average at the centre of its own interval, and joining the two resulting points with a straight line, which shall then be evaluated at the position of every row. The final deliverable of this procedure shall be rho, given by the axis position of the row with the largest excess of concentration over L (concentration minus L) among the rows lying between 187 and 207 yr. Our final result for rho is 200.5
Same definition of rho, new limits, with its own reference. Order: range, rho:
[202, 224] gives 210.5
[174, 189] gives 175.5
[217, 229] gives 220.5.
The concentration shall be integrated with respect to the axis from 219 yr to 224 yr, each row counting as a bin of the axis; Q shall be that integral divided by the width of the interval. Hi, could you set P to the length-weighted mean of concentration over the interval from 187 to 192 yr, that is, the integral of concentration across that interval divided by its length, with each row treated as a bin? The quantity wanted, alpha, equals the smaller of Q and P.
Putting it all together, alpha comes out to 15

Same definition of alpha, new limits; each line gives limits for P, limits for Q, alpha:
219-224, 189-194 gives 17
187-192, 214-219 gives 15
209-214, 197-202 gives 22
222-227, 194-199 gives 21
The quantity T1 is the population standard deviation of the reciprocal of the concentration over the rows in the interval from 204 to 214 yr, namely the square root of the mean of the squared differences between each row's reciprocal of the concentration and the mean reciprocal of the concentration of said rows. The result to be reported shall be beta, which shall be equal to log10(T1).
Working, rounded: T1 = 0.001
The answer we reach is -2.9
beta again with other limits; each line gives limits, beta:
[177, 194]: -2.2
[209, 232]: -2.9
